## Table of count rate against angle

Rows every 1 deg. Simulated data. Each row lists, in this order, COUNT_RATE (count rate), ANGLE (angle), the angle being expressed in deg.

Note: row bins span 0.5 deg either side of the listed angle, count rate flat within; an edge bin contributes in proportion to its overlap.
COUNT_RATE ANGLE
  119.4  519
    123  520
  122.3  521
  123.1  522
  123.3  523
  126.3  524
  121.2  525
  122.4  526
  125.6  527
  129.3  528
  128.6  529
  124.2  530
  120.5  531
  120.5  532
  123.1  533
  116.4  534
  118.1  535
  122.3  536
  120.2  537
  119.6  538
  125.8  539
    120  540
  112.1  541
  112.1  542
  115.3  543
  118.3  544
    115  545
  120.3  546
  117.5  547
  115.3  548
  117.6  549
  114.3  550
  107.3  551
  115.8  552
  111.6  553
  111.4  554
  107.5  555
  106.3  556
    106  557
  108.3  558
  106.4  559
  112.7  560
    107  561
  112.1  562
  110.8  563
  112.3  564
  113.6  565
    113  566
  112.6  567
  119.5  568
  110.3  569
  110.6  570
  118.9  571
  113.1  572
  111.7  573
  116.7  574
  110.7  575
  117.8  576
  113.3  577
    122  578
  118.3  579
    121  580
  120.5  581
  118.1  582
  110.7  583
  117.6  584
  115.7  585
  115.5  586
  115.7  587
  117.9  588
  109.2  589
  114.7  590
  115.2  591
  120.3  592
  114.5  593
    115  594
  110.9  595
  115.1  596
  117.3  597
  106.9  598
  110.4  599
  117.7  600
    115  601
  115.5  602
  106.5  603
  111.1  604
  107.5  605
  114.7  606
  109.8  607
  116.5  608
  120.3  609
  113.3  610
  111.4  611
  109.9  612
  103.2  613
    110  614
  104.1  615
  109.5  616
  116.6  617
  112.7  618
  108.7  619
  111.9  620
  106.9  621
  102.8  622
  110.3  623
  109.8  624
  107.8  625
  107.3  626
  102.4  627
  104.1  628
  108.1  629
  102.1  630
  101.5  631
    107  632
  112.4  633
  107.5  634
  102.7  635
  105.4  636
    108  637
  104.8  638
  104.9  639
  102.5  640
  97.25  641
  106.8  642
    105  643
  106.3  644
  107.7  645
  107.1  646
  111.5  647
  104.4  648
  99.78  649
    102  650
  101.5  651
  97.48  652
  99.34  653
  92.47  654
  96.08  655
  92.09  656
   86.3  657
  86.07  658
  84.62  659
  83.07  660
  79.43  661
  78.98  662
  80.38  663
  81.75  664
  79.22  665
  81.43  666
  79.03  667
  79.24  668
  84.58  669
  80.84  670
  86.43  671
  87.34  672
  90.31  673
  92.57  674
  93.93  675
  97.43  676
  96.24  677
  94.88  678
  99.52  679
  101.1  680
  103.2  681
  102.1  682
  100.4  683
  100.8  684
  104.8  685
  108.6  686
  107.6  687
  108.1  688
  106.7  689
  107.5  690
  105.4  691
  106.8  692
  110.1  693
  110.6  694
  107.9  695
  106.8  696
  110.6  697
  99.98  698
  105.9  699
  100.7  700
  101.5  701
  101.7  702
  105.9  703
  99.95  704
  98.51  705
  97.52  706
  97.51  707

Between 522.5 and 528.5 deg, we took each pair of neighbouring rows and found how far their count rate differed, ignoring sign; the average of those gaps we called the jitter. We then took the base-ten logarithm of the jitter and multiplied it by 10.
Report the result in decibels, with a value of 5.1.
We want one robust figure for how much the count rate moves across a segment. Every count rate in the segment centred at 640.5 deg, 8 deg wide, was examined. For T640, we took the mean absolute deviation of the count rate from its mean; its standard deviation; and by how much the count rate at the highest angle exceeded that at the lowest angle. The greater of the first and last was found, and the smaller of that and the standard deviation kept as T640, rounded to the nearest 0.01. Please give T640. 2.28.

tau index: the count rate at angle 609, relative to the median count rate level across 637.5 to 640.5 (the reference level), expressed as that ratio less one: 0.15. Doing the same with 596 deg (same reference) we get 0.10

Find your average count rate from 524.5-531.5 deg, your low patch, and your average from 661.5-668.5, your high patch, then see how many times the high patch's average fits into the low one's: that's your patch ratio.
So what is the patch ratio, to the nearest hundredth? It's 1.56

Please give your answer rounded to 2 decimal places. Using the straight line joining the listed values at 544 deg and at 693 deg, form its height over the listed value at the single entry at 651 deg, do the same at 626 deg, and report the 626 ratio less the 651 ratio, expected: -0.05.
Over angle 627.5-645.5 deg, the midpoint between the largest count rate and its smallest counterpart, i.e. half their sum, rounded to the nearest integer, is 105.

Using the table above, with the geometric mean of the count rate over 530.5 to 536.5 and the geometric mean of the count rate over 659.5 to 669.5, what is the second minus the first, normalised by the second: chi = -0.49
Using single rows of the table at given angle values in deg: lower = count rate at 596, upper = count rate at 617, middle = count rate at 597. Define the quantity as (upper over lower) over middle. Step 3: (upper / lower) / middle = 0.0086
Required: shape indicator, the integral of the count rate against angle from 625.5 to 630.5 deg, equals 524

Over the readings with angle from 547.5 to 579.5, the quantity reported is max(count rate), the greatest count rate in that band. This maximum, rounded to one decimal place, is 122.0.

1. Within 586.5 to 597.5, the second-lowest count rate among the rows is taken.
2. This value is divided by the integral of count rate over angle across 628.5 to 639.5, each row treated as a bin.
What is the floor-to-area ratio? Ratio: 0.095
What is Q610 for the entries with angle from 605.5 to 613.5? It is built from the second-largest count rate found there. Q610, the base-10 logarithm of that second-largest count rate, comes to 2.07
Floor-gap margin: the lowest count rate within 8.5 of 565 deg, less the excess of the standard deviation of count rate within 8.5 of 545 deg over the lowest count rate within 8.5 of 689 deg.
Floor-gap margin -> 202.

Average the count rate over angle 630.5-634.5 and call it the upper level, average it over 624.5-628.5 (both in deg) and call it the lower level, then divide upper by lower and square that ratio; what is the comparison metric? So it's 1.03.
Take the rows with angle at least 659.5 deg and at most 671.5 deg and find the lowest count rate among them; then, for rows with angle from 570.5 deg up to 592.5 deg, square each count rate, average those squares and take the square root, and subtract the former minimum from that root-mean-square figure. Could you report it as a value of 37.2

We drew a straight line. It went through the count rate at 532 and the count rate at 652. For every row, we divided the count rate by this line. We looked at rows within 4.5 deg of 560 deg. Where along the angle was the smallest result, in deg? 557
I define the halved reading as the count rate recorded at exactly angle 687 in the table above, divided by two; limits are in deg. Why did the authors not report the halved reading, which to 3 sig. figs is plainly 53.8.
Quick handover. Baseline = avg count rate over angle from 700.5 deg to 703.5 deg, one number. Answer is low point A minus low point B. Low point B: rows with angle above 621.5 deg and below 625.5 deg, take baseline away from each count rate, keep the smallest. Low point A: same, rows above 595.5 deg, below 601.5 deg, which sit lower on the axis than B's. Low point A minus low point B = 4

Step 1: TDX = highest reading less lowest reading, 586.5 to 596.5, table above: 11.1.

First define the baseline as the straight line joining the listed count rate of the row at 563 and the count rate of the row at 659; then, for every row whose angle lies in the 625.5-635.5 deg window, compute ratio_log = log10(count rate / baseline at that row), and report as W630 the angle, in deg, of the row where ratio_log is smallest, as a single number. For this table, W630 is 627 deg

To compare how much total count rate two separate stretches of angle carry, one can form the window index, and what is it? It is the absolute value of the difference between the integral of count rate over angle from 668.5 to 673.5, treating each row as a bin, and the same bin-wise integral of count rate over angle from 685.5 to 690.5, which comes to 109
